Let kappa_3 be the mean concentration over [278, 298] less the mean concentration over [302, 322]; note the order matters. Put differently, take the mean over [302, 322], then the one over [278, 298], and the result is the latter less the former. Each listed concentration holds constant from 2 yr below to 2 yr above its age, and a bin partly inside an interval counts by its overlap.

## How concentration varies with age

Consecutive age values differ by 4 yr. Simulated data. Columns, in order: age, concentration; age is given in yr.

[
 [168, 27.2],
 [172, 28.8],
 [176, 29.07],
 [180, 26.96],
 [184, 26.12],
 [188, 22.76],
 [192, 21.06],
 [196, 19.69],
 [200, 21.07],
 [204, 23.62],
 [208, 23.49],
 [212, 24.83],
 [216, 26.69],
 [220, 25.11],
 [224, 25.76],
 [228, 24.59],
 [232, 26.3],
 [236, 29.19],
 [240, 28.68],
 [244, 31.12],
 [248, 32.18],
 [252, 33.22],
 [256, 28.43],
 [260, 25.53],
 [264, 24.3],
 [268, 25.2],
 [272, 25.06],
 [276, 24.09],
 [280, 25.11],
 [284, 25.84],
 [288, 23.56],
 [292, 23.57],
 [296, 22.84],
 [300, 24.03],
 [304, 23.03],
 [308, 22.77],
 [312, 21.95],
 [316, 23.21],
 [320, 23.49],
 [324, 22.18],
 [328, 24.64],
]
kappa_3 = 1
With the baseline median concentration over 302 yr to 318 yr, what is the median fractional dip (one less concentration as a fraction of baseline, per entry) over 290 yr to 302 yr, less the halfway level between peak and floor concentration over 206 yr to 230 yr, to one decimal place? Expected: -25.1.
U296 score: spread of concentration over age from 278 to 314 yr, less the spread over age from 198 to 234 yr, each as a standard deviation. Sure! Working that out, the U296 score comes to -0.5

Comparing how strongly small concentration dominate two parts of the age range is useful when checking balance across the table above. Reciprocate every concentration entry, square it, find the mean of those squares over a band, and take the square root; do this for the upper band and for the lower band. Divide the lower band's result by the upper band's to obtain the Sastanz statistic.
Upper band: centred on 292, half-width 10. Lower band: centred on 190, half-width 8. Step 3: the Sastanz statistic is 1.1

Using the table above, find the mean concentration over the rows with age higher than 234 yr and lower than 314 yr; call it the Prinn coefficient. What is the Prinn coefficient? 26.0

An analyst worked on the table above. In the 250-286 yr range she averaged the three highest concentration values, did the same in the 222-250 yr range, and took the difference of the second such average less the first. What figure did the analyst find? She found 2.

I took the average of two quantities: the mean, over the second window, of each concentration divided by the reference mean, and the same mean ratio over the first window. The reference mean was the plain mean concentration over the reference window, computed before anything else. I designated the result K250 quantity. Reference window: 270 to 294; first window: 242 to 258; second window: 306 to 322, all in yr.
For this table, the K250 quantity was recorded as 1.10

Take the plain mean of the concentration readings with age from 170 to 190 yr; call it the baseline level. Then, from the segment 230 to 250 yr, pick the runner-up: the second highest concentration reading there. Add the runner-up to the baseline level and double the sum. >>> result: 116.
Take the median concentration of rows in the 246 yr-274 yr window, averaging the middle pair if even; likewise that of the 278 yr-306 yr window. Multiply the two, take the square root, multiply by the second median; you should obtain 578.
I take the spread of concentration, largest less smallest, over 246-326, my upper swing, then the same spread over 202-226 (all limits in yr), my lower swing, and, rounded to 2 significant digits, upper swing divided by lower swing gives 3.5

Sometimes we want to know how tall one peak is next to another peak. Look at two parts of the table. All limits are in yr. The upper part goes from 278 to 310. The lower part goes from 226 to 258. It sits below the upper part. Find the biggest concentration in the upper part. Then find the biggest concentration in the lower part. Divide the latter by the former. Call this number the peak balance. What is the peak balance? 1.29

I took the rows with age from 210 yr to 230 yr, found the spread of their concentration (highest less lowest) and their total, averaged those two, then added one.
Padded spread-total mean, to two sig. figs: 66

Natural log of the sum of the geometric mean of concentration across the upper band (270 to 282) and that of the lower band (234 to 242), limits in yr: 3.98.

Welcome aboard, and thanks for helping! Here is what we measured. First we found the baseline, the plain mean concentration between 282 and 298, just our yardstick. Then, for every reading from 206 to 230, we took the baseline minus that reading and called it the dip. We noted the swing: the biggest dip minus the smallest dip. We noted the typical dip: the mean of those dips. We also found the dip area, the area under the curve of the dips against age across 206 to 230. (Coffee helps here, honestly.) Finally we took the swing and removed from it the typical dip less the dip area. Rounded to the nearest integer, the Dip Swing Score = -23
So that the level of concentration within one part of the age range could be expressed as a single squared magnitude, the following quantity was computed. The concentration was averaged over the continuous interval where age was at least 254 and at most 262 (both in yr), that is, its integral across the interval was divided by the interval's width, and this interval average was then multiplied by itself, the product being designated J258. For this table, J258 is 728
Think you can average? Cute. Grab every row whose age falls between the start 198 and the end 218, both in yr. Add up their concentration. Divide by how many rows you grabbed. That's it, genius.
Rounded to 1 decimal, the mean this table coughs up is 23.9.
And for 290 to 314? 23.0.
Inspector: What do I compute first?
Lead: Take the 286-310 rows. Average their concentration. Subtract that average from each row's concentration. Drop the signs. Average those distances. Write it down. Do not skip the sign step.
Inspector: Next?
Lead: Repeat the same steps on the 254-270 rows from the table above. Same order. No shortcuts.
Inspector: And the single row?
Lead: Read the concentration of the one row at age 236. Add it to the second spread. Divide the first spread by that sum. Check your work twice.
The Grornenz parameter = 0.014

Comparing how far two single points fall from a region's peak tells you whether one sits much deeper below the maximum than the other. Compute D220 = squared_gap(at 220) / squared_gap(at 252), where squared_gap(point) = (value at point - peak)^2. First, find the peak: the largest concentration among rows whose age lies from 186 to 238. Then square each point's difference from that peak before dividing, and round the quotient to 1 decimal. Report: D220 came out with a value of 1.0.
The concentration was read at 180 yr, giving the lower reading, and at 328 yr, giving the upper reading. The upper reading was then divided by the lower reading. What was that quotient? 0.91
